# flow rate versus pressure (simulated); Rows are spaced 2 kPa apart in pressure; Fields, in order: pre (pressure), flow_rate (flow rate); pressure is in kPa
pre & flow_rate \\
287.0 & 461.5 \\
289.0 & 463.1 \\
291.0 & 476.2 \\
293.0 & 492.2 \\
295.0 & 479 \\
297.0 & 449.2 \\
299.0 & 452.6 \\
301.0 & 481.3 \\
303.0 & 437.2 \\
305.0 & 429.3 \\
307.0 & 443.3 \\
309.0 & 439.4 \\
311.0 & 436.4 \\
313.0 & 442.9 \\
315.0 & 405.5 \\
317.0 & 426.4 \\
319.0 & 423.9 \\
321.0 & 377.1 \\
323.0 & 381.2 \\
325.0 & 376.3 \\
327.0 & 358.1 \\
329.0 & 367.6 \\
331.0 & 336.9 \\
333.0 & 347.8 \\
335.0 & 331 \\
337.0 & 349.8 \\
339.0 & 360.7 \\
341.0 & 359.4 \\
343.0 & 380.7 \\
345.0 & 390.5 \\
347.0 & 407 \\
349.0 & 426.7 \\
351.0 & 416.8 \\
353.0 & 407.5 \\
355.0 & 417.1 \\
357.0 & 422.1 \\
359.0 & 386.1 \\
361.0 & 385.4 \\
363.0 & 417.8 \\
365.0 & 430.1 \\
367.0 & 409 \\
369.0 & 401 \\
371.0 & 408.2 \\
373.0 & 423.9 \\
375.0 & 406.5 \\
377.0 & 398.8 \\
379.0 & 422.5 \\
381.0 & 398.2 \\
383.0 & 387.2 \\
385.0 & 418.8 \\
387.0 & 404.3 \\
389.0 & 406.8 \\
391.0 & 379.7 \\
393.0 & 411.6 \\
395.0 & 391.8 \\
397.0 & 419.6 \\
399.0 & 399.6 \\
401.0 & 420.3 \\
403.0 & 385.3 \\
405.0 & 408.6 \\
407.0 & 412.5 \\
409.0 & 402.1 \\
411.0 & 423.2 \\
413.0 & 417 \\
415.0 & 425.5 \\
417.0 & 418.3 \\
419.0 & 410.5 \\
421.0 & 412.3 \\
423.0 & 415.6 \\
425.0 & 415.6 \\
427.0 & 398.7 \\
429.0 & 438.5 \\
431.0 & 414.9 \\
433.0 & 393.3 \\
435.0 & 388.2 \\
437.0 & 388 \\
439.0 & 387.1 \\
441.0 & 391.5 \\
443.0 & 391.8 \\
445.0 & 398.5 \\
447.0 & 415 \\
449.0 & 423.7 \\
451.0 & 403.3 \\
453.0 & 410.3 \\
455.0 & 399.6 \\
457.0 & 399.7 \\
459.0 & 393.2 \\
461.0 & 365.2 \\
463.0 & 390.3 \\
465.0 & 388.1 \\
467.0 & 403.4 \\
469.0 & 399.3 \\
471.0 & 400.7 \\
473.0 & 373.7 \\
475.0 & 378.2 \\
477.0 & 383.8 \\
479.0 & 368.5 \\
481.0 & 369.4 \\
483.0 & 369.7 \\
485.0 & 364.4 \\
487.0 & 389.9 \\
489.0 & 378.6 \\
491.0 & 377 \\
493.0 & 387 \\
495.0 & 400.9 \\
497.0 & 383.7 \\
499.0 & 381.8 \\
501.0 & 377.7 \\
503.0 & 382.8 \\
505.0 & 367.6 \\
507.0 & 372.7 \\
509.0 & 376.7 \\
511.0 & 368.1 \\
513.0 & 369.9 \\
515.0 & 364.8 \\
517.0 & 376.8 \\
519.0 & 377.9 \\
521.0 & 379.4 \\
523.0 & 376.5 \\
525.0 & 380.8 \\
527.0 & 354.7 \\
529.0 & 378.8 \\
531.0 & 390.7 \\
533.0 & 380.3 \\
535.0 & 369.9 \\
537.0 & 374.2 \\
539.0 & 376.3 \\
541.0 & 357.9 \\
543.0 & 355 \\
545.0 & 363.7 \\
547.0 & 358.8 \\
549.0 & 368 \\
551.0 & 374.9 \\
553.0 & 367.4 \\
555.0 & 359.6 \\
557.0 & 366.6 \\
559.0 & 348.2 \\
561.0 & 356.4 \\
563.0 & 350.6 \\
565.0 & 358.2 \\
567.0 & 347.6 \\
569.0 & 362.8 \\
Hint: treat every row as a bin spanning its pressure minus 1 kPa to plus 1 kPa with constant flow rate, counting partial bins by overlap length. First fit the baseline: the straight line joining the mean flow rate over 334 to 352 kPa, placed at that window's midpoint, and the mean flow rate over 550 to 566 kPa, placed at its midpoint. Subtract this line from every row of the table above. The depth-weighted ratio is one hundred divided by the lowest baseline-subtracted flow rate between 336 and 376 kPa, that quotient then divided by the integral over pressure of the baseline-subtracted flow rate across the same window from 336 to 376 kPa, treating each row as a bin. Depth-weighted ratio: 0.00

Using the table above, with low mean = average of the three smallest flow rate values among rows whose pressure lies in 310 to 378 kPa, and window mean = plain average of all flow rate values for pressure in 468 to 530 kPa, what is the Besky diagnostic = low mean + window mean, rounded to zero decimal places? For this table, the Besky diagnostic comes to 716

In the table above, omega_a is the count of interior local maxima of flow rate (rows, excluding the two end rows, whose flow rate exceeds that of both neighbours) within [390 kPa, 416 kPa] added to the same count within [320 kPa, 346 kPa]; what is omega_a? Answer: 9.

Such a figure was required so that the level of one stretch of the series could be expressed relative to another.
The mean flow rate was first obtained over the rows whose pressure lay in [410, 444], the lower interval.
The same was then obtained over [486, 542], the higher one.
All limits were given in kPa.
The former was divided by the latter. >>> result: 1.08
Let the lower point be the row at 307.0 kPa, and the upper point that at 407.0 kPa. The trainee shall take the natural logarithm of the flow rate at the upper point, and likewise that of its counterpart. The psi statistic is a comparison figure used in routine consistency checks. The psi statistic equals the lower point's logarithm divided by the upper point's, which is 1.01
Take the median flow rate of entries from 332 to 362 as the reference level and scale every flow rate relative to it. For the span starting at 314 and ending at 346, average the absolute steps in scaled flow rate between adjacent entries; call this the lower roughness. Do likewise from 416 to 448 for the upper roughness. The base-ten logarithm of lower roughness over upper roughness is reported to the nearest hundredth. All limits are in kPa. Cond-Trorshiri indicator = 0.18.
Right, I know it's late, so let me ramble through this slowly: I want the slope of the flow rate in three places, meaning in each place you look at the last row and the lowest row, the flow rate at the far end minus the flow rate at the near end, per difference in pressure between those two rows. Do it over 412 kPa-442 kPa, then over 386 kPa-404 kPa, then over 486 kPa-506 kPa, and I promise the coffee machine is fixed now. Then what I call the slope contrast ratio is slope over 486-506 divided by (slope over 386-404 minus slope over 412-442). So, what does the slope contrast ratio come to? 4.5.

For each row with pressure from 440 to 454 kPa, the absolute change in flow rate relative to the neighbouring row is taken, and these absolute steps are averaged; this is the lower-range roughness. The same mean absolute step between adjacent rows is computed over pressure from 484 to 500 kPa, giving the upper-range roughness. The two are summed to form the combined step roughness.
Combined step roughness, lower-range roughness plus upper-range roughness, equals 22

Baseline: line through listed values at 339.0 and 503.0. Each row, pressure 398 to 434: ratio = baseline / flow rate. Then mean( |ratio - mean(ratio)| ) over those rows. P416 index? 0.020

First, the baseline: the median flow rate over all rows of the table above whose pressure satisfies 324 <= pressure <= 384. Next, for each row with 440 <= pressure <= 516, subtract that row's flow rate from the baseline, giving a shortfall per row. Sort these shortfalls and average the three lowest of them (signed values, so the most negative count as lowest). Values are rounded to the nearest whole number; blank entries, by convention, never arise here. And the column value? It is -18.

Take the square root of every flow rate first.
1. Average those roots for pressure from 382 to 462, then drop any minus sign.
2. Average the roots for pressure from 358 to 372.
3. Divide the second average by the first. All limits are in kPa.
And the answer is 1.00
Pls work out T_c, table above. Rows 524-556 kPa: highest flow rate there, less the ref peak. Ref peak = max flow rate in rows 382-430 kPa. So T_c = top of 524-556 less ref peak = -48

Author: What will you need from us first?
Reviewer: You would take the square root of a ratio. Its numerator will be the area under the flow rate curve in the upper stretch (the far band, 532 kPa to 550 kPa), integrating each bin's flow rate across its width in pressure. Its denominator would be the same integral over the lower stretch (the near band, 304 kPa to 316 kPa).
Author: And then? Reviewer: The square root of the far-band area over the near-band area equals 1.1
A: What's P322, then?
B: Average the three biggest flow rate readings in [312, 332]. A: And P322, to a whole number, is 431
